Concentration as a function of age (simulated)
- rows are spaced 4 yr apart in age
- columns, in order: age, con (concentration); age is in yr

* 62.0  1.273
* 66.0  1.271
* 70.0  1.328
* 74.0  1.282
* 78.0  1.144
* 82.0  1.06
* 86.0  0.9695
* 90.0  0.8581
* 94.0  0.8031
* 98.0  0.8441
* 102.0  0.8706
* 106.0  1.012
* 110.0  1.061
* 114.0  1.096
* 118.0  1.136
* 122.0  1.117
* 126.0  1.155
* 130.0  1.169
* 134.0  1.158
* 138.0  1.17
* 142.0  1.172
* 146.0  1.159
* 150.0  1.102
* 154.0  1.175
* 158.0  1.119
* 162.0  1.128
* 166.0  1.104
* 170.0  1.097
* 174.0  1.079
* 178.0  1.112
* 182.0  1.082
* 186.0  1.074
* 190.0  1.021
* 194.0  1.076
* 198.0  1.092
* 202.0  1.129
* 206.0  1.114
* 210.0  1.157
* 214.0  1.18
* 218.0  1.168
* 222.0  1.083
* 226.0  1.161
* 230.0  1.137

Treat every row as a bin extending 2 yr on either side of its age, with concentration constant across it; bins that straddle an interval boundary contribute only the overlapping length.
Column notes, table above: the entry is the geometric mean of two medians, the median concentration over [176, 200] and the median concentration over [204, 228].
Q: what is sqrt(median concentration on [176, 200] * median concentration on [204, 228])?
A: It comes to 1.12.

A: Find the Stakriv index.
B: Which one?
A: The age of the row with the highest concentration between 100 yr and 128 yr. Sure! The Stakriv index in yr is 126.0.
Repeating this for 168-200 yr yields 178.0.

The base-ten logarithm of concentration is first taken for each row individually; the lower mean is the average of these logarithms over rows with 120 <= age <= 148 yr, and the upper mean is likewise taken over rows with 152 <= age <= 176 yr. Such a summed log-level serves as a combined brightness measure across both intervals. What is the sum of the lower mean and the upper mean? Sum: 0.111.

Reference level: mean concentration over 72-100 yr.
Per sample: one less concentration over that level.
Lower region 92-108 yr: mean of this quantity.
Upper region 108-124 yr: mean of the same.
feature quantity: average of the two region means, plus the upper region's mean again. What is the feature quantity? -0.11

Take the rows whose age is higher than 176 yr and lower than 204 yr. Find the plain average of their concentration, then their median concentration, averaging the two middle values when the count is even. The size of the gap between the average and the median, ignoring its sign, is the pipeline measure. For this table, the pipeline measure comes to 0.002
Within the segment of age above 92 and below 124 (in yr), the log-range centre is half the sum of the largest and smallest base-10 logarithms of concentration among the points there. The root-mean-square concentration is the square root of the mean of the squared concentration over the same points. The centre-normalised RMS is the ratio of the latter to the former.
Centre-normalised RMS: -50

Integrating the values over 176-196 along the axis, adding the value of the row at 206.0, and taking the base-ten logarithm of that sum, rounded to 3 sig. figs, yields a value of 1.35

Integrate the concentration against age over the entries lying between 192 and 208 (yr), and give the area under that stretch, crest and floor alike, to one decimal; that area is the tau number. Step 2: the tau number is 17.6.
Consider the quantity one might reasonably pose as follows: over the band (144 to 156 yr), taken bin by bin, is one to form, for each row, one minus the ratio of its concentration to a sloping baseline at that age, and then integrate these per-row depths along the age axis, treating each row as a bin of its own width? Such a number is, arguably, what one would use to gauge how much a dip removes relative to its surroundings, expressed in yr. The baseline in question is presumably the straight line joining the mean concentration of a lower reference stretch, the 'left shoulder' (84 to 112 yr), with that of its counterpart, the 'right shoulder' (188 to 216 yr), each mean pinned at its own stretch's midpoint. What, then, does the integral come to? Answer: -1.6 yr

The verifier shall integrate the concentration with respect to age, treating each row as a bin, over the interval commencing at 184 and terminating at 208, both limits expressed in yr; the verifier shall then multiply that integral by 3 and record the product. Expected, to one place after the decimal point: 78.1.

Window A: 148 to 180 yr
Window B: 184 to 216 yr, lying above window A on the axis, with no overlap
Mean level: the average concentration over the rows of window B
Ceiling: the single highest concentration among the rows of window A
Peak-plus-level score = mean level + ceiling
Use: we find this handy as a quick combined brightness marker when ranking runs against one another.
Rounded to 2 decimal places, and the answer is 2.28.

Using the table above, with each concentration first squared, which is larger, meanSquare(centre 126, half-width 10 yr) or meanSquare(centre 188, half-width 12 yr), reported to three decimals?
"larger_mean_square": 1.316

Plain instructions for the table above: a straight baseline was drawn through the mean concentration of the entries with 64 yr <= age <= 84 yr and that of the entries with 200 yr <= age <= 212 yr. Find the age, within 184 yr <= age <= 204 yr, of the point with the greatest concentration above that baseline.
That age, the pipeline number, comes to 202.0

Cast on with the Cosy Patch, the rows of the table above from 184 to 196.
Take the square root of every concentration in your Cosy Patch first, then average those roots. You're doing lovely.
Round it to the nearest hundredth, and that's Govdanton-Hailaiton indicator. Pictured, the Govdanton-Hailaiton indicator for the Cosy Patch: 1.03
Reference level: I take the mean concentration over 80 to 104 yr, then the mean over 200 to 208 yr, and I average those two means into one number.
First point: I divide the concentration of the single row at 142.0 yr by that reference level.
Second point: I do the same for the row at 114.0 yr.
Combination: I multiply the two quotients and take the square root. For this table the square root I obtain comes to 1.12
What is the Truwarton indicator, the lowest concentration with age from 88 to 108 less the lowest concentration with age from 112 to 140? -0.29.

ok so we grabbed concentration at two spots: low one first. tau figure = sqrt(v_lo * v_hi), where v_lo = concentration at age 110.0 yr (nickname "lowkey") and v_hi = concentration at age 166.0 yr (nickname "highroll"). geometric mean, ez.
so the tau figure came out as 1.08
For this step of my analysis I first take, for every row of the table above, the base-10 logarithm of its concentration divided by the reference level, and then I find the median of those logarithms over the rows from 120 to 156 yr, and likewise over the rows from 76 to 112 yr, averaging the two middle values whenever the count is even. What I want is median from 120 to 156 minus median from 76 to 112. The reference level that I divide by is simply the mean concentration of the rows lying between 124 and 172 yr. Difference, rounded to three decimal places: 0.078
